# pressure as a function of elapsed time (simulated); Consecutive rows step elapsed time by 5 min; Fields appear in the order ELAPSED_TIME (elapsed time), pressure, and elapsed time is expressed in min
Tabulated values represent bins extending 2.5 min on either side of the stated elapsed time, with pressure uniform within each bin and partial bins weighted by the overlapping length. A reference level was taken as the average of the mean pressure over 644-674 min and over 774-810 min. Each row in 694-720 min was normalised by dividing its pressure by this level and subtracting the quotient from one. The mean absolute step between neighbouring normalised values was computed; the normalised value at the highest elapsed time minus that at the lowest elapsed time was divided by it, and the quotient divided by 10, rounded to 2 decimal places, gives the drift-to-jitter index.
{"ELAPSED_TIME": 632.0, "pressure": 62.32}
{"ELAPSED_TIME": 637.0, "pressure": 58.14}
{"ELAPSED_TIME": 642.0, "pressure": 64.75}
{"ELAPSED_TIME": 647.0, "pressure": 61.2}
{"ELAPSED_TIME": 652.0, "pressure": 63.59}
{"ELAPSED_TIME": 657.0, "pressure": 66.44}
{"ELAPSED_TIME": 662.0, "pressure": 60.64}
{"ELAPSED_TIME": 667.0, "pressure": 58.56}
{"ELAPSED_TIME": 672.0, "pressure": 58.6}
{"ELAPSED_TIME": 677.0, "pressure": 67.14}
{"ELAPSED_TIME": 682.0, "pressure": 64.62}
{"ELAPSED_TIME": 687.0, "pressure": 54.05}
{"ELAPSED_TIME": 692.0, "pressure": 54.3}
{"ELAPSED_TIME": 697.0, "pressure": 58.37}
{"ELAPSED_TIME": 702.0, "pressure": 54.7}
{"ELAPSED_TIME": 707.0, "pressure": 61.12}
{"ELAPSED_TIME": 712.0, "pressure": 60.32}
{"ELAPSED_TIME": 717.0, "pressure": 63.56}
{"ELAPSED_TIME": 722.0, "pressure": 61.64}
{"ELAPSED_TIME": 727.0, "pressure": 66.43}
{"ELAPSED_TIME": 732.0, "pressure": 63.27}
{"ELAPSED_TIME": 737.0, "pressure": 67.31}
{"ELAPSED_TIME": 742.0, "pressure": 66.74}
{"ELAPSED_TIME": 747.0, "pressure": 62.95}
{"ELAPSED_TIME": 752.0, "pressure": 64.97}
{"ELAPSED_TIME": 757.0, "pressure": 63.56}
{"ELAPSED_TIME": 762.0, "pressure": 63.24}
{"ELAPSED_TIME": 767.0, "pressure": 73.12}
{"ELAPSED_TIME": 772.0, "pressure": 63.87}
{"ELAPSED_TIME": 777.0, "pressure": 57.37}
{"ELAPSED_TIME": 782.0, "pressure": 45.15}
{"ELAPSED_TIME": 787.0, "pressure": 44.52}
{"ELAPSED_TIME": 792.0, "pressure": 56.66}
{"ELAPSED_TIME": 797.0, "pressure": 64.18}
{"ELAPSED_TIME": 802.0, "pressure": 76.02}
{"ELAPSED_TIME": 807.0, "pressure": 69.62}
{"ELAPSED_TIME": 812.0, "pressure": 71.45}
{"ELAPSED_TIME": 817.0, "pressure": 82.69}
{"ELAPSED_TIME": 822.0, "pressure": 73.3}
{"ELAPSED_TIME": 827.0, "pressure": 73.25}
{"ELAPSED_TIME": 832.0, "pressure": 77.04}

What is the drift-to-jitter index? -0.15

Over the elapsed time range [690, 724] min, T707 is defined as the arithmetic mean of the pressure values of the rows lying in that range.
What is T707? 59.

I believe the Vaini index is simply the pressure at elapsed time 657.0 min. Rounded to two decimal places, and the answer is 66.44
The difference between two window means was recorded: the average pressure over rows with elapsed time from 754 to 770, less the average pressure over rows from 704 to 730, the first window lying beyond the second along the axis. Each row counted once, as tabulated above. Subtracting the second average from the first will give 4.0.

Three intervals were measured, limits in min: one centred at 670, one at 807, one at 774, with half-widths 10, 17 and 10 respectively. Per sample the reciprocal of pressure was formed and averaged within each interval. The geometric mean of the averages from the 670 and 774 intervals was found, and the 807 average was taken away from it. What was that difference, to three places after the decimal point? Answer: 0.002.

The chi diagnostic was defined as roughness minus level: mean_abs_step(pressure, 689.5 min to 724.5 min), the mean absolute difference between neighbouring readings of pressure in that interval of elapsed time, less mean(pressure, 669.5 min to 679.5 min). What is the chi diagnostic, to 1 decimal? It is -59.5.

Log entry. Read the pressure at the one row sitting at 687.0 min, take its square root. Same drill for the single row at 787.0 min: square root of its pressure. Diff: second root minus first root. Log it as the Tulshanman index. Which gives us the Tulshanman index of -0.7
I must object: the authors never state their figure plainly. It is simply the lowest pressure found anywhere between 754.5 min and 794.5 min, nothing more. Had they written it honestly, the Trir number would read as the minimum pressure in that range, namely 44.52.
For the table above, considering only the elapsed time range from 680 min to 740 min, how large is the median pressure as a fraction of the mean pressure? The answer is 1.01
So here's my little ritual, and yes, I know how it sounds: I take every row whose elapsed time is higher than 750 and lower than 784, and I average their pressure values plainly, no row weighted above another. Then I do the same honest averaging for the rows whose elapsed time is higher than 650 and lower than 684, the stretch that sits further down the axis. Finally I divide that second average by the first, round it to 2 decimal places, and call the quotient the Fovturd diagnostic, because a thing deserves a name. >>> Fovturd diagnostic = 1.02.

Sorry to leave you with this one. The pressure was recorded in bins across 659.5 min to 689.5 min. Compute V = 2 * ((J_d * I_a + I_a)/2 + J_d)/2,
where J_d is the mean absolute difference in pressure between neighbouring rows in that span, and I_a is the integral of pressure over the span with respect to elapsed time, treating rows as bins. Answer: 5232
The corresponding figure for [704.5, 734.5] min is 3561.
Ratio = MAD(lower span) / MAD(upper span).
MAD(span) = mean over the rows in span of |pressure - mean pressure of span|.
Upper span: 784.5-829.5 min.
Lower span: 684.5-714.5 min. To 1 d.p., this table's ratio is 0.3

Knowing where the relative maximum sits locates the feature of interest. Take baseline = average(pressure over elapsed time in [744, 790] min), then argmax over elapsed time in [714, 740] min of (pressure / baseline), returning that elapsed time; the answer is 737.0 min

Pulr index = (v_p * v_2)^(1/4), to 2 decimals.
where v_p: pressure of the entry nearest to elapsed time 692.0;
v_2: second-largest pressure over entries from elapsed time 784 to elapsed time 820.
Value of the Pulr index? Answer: 8.02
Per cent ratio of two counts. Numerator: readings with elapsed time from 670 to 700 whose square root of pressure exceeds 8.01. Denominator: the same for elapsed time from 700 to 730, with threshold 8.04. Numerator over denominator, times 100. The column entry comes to 200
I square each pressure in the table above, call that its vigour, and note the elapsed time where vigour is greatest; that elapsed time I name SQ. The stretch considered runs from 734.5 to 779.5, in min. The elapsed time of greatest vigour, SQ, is 767.0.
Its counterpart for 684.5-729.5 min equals 727.0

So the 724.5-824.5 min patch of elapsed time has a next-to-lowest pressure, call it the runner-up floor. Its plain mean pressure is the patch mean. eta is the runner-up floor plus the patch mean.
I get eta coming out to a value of 110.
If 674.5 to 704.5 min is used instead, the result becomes 113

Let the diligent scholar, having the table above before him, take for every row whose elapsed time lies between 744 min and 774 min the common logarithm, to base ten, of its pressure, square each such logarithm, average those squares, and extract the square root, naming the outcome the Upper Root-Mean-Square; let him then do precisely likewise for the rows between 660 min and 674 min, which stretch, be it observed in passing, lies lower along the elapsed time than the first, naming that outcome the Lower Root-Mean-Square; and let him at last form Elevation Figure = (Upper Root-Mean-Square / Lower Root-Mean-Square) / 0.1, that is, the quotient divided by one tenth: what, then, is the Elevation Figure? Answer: 10.2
